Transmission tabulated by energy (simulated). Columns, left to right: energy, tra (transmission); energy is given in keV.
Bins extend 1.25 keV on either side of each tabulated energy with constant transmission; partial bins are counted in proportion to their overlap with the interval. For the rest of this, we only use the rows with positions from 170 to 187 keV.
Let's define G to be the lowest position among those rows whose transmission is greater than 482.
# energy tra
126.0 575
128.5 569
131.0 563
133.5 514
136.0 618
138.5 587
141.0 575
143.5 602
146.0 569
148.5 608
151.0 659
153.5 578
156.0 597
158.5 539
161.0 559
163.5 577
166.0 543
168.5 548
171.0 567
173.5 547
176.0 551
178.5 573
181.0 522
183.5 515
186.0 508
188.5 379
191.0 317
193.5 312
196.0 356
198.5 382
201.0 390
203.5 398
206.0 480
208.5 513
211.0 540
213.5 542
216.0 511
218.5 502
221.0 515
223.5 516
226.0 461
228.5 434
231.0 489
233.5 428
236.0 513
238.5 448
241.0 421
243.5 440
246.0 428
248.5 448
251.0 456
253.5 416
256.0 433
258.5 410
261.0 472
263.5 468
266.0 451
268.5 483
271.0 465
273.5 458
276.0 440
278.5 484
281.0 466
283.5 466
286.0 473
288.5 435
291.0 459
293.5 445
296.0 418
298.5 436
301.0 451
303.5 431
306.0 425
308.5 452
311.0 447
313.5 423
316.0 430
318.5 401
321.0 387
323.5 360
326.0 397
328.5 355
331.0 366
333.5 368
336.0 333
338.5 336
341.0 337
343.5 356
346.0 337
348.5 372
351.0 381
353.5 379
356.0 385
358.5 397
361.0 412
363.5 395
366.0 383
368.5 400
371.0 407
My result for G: 171.0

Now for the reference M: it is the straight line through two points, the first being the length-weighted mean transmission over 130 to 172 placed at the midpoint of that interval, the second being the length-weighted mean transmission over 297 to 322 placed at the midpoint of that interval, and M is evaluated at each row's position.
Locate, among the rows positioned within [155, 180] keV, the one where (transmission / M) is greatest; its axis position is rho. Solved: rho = 156.0 keV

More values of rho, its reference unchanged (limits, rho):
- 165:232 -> 213.5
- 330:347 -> 333.5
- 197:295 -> 278.5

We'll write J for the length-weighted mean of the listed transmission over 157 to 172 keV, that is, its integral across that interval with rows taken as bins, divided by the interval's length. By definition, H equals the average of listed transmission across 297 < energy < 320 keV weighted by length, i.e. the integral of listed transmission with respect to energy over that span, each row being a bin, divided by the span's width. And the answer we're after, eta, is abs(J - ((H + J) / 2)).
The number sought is 62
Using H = 432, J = 556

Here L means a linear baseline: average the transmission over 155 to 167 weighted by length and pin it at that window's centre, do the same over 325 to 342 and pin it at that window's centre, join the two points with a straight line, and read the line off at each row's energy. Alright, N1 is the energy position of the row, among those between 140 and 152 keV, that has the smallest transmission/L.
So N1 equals 146.0 keV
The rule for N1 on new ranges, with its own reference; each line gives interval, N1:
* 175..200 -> 193.5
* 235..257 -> 241.0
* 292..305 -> 296.0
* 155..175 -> 158.5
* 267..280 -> 276.0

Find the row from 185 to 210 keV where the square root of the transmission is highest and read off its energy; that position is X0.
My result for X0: 208.5 keV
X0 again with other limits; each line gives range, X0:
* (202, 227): 213.5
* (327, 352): 351.0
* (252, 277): 268.5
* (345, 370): 361.0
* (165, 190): 178.5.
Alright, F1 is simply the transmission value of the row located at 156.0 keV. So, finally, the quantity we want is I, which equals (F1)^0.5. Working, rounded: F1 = 597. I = 24.4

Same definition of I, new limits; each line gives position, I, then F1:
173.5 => 23.4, 547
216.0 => 22.6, 511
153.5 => 24.0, 578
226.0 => 21.5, 461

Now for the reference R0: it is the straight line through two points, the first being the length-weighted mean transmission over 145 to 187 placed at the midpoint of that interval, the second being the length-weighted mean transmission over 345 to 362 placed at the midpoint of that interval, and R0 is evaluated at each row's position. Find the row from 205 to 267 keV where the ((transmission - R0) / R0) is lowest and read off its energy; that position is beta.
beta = 241.0 keV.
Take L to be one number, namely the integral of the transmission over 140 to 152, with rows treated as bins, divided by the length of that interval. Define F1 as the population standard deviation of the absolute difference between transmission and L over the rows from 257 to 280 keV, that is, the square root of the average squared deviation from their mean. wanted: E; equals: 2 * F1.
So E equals 44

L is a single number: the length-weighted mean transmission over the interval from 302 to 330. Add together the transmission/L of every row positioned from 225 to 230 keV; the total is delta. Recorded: 2.18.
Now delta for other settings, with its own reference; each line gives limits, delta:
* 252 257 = 2.07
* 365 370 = 1.91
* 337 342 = 1.64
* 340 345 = 1.69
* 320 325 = 1.82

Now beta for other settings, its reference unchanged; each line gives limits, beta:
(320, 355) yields 336.0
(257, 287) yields 258.5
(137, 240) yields 193.5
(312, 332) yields 328.5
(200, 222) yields 201.0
